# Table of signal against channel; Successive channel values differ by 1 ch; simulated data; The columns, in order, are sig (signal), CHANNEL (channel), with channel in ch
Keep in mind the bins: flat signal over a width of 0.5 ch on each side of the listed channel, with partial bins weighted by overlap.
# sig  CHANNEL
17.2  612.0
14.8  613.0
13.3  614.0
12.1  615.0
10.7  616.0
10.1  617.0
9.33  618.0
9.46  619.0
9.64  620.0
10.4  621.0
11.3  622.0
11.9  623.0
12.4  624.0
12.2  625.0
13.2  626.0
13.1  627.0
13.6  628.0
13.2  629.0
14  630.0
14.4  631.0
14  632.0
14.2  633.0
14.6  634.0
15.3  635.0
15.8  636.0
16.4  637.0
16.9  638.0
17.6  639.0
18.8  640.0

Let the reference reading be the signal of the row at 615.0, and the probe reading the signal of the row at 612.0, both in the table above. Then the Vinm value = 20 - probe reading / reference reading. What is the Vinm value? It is 18.58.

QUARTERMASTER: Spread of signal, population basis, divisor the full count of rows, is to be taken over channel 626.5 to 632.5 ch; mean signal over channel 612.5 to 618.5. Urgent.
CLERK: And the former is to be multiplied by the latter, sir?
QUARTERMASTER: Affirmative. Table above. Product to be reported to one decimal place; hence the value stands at 5.4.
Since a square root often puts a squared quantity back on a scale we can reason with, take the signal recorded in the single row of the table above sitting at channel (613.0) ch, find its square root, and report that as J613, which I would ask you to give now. 3.8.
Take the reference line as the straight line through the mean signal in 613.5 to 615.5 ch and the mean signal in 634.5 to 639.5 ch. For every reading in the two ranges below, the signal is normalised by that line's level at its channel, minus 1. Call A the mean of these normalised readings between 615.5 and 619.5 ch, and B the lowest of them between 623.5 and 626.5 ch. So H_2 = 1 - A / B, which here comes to -0.6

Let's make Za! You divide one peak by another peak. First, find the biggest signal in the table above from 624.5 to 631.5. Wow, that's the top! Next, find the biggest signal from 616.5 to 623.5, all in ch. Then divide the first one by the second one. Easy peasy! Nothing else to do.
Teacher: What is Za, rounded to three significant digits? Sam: 1.21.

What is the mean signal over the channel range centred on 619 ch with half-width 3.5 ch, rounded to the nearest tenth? 10.1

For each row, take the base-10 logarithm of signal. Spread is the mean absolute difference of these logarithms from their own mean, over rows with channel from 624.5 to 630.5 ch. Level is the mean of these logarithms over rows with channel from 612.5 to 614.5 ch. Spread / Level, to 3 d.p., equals 0.011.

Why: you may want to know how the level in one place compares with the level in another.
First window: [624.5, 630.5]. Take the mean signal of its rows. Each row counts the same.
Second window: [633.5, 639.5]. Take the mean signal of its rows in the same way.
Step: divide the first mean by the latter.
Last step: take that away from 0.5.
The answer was -0.32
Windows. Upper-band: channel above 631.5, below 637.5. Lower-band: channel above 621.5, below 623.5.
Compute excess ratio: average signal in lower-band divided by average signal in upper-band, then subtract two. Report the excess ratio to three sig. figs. -1.23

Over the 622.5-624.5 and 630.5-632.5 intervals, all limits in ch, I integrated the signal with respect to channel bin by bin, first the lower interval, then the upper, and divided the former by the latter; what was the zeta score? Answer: 0.86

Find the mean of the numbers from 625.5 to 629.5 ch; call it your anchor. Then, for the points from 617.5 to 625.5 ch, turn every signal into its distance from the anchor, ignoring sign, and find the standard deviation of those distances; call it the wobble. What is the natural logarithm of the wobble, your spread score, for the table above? 0.2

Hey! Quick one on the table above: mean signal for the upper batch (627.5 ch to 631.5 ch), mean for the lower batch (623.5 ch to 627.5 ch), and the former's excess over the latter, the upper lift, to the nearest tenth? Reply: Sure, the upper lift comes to 1.1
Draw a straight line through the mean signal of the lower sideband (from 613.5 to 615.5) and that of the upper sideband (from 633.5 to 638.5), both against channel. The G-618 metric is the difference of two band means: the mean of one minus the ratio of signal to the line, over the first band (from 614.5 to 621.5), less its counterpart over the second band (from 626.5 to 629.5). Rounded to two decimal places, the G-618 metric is 0.13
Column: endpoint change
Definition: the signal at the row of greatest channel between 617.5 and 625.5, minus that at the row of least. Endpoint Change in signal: 2.9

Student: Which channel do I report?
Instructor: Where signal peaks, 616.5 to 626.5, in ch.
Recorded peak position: 626.0 ch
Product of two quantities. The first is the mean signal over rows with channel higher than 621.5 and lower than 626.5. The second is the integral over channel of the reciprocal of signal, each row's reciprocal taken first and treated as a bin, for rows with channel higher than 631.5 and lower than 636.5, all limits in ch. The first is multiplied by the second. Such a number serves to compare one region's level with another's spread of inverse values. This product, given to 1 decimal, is 4.1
